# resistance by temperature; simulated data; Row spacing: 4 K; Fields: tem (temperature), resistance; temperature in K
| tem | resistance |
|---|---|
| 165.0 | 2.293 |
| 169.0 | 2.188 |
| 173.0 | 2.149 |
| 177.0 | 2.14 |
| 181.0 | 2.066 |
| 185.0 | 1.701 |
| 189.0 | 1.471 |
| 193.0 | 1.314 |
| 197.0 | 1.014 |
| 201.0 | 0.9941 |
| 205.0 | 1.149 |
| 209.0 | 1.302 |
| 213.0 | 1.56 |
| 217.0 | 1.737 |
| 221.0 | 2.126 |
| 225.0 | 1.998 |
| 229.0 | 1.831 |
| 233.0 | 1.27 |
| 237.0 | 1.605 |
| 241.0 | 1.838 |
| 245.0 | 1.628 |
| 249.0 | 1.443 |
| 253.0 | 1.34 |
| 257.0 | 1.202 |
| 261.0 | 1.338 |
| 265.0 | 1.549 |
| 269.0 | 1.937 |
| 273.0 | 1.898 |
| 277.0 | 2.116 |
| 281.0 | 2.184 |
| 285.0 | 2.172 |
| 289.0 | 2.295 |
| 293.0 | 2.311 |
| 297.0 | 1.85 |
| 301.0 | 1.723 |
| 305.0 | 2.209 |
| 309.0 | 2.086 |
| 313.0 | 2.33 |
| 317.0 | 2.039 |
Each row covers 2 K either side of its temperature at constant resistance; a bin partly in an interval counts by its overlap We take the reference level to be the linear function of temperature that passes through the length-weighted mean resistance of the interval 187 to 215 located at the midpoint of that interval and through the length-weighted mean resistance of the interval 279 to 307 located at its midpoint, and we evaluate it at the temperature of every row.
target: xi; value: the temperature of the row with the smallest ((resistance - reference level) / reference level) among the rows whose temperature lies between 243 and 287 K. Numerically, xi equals 257.0 K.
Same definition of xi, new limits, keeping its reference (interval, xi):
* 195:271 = 257.0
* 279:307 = 301.0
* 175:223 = 201.0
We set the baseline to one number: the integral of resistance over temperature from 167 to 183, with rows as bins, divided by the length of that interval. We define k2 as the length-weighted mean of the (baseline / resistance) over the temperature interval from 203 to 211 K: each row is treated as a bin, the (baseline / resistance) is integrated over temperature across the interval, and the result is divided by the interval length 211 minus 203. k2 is 1.75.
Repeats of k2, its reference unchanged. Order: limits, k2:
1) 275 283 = 0.99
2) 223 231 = 1.12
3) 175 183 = 1.02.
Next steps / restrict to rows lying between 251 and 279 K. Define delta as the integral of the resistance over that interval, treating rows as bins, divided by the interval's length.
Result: 1.63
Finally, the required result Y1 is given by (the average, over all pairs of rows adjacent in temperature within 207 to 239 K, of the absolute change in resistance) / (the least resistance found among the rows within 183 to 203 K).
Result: 0.290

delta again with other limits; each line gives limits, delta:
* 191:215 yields 1.22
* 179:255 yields 1.55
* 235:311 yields 1.83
